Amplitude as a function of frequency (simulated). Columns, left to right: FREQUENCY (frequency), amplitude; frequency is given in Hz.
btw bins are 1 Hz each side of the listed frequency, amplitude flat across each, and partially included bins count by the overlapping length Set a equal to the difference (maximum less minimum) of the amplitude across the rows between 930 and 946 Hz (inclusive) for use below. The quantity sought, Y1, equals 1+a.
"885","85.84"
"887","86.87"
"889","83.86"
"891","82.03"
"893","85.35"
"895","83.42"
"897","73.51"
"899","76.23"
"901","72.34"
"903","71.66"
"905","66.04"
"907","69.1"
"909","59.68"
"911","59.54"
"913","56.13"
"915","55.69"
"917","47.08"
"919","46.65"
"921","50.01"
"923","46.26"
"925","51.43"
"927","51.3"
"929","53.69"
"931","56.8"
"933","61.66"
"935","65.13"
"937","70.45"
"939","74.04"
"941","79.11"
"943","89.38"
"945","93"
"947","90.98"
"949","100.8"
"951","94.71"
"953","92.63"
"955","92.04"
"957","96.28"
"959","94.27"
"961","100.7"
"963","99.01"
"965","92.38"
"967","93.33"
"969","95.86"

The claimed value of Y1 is 37.2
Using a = 36.2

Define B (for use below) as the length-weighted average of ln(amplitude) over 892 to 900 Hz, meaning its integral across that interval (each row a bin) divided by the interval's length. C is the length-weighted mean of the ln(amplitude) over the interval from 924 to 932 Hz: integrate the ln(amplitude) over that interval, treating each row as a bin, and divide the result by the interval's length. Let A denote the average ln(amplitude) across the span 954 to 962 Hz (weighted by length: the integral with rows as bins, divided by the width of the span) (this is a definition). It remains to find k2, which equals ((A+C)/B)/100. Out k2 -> 0.0195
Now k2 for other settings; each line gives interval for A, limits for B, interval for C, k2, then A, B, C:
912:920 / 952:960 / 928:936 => 0.0177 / 3.9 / 4.54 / 4.08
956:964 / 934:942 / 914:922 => 0.0198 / 4.6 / 4.28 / 3.91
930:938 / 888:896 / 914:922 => 0.0182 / 4.1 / 4.43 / 3.91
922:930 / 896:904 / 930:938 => 0.0188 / 3.9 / 4.30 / 4.15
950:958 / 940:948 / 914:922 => 0.0189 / 4.5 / 4.48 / 3.91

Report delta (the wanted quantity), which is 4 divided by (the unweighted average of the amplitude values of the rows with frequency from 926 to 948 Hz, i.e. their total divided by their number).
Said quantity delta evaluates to 0.056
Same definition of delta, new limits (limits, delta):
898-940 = 0.067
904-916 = 0.066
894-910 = 0.056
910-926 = 0.078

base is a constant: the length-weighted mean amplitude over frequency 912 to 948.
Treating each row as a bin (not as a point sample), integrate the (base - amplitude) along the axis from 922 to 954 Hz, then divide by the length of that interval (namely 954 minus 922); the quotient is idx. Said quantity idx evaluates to -10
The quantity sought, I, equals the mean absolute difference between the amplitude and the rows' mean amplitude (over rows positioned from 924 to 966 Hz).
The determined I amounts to 16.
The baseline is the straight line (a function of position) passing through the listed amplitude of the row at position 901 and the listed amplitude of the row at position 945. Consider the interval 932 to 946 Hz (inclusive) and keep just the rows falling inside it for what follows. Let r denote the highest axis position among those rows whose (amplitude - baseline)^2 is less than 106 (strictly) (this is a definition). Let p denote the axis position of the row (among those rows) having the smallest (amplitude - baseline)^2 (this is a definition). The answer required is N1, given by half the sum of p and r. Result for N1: 945 Hz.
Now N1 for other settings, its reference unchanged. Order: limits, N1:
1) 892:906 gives 903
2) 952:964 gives 962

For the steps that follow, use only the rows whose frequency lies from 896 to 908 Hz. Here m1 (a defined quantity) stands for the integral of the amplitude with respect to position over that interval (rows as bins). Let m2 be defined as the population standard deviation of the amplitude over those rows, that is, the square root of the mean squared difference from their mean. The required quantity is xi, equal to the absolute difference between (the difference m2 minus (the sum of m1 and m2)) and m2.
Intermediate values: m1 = 858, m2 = 3.2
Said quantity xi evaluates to 861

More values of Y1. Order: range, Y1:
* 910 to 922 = 13.9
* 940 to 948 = 14.9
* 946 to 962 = 10.8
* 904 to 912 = 10.6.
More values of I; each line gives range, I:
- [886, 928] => 12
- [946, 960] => 2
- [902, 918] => 6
